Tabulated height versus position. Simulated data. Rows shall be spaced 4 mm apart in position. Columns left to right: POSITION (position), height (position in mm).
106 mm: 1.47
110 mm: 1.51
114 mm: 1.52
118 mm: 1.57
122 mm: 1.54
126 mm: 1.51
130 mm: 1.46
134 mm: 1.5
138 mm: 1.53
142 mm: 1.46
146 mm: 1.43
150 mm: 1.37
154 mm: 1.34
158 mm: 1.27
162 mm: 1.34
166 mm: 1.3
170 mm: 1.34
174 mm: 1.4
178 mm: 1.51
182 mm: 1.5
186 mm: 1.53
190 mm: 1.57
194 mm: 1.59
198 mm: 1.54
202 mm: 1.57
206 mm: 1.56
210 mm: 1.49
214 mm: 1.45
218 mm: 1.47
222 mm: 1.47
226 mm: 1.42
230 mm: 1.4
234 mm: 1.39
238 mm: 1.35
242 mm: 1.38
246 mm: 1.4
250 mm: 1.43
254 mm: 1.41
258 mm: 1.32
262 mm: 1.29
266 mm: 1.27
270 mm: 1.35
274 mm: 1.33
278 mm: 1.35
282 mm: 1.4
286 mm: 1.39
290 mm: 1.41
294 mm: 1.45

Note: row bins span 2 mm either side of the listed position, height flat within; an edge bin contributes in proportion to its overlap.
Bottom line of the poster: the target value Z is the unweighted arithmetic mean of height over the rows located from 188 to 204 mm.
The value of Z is 1.57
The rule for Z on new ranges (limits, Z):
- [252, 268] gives 1.32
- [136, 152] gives 1.45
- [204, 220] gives 1.49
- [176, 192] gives 1.53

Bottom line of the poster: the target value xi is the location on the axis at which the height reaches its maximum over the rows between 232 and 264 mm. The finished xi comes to 250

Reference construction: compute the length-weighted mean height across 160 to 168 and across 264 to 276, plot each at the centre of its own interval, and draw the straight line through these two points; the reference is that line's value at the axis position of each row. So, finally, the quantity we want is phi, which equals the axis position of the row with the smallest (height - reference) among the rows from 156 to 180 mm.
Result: 158 mm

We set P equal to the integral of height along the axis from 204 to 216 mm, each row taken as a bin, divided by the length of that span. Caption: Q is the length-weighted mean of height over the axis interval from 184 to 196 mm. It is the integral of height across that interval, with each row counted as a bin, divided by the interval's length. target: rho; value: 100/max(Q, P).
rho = 64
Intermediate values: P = 1.50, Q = 1.56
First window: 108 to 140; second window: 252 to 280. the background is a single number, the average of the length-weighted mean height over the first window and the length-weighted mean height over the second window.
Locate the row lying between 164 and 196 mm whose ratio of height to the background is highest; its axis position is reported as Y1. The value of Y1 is 194 mm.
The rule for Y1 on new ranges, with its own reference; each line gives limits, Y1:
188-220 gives 194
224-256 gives 250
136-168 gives 138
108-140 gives 118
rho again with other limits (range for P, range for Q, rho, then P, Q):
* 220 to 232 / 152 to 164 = 70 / 1.43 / 1.32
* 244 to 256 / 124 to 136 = 67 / 1.41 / 1.49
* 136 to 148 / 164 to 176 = 68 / 1.47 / 1.35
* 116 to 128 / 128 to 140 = 65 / 1.54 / 1.50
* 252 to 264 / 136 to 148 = 68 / 1.34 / 1.47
